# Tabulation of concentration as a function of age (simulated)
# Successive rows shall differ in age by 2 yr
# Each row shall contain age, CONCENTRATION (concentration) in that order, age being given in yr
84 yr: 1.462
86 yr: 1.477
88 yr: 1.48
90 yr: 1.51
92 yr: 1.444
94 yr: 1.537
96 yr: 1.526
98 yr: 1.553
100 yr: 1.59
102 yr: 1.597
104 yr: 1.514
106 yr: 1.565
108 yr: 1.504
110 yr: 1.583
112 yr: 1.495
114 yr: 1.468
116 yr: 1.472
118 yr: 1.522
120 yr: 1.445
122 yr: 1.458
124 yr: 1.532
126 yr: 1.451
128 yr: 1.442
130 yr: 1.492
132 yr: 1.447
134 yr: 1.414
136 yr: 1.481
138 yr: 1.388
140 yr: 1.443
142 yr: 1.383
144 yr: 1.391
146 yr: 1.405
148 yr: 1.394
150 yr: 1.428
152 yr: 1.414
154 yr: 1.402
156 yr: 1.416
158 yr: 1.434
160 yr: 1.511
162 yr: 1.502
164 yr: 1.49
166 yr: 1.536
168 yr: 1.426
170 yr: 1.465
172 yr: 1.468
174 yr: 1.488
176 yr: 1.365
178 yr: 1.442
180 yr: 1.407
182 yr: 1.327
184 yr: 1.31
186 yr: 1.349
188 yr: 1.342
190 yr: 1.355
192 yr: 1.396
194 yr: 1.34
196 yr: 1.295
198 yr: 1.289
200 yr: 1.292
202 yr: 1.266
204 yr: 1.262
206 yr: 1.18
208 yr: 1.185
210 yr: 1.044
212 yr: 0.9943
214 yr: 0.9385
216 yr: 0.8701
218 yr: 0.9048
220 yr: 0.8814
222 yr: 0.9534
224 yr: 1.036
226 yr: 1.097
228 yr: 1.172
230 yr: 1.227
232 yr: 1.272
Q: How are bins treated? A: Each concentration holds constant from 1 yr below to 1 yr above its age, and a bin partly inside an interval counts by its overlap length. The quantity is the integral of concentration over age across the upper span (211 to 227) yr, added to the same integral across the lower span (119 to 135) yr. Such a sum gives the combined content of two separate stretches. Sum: 39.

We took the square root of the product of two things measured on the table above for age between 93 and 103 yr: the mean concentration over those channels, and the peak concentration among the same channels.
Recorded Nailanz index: 1.58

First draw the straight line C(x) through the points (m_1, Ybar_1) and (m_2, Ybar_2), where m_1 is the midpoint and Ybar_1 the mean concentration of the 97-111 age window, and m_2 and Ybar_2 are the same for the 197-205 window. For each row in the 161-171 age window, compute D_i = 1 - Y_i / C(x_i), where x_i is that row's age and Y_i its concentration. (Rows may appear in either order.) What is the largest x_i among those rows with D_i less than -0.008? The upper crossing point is 170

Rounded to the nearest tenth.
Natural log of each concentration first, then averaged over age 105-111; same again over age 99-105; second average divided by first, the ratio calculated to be 1.0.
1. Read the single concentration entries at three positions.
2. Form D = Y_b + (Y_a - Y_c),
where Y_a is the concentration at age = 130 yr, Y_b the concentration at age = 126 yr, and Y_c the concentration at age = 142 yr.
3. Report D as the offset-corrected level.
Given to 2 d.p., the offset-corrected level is 1.56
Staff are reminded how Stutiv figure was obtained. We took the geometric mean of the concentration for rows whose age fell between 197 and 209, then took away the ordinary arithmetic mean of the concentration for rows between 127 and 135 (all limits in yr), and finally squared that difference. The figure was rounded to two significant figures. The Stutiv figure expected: 0.042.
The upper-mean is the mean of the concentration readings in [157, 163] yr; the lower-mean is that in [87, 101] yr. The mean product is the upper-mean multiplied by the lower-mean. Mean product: 2.25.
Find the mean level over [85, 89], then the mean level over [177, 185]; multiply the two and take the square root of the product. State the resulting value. 1.42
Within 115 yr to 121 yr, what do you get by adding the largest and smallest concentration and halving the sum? 1.48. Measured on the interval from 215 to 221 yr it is 0.89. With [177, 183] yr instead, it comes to 1.38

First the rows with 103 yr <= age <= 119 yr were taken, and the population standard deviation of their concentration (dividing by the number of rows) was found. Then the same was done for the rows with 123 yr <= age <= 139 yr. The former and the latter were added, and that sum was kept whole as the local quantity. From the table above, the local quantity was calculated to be 0.081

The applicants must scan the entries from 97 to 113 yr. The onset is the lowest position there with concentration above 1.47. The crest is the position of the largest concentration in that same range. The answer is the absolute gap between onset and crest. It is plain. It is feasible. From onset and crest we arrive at 4 yr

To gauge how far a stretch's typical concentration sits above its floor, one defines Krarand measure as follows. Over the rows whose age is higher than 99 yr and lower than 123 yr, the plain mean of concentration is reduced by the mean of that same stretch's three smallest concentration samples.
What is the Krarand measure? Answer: 0.061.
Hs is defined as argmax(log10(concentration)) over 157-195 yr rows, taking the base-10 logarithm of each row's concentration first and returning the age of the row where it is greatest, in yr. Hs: 166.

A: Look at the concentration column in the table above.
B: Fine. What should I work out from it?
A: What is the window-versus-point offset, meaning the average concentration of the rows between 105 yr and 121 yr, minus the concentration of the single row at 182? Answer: 0.18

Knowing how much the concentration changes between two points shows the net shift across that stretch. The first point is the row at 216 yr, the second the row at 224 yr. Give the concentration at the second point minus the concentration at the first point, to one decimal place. 0.2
